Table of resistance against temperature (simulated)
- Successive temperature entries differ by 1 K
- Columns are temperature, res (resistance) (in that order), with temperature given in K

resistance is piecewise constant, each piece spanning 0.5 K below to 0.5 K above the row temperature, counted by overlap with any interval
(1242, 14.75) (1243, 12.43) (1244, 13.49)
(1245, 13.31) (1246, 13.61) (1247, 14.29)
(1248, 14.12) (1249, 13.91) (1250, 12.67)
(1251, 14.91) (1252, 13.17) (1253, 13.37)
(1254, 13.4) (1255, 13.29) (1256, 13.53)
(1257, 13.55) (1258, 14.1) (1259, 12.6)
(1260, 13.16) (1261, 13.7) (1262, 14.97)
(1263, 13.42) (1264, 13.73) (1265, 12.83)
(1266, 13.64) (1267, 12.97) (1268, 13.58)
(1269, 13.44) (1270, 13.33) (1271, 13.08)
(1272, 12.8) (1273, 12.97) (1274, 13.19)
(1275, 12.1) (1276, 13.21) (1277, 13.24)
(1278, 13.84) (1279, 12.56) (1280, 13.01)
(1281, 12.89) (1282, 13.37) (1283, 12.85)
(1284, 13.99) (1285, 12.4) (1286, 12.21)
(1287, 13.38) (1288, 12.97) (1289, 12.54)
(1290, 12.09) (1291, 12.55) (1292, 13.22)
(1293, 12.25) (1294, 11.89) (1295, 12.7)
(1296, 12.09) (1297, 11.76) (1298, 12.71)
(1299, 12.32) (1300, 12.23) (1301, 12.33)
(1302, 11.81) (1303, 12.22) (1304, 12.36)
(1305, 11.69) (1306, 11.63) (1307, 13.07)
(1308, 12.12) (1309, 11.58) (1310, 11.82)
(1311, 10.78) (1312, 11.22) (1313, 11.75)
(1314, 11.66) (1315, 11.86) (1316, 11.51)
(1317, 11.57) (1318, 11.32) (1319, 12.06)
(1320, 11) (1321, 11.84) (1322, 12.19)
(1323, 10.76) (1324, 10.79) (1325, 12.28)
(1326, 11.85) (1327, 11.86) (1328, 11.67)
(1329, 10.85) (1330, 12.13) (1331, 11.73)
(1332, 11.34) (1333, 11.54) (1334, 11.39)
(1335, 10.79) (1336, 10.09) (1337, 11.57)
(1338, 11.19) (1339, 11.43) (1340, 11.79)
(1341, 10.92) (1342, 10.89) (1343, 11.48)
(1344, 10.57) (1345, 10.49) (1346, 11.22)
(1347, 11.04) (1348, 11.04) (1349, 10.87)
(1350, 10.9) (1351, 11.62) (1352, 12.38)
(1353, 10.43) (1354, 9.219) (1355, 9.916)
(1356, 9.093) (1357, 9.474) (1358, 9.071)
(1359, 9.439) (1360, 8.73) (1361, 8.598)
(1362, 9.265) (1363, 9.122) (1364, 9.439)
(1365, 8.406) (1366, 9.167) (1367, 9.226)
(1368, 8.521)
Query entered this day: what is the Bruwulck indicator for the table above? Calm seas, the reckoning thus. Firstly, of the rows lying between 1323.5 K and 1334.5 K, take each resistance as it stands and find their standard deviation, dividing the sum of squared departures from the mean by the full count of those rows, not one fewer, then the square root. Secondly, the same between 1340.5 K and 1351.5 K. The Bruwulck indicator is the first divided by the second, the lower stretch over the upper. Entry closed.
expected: 1.39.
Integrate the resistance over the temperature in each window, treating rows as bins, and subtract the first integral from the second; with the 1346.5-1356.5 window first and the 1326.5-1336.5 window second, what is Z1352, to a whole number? 7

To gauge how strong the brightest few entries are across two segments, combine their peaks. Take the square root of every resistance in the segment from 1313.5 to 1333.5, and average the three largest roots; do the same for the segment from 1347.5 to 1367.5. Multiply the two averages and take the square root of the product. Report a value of 3.45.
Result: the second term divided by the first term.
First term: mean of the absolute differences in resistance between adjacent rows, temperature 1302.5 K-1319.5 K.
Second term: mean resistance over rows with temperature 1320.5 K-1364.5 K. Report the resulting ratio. 22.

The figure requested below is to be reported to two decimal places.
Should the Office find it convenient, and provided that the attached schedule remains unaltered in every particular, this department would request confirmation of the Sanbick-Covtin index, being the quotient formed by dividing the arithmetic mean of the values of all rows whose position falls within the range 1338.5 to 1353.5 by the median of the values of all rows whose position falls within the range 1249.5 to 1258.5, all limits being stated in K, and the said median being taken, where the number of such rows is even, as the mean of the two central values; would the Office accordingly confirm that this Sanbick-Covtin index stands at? 0.83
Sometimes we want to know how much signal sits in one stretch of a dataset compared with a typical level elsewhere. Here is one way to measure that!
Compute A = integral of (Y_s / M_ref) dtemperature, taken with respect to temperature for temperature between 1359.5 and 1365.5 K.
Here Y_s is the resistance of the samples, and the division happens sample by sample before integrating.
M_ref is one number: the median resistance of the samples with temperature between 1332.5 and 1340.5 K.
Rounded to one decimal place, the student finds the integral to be 4.7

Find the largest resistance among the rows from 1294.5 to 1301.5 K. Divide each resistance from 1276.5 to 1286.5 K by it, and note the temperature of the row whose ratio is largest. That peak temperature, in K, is 1284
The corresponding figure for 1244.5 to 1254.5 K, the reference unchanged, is 1251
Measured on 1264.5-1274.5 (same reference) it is 1266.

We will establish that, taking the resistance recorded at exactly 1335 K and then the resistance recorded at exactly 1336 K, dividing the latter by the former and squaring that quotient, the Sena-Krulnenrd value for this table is 0.87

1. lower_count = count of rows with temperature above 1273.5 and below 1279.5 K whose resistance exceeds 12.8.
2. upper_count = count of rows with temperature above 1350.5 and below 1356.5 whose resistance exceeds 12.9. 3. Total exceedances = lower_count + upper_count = 4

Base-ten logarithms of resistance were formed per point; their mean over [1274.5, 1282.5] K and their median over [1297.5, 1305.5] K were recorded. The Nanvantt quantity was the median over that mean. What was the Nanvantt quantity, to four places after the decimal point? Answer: 0.9771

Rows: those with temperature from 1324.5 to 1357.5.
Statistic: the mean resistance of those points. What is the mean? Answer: 11.1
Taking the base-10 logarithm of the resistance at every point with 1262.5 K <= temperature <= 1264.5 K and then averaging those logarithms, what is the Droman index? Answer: 1.13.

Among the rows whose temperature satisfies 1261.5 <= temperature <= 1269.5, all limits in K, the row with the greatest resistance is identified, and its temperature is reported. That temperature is 1262 K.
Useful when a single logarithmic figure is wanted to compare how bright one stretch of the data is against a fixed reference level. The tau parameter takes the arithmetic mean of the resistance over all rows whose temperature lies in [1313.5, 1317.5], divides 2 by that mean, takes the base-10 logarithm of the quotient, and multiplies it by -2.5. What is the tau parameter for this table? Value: 1.91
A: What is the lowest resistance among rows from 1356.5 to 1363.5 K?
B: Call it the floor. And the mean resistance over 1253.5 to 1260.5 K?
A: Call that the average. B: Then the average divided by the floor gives 1.56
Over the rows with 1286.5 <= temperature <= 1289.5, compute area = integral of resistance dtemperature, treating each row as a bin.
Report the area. 38.9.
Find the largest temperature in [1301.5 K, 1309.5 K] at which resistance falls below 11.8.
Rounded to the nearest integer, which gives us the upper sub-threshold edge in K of 1309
